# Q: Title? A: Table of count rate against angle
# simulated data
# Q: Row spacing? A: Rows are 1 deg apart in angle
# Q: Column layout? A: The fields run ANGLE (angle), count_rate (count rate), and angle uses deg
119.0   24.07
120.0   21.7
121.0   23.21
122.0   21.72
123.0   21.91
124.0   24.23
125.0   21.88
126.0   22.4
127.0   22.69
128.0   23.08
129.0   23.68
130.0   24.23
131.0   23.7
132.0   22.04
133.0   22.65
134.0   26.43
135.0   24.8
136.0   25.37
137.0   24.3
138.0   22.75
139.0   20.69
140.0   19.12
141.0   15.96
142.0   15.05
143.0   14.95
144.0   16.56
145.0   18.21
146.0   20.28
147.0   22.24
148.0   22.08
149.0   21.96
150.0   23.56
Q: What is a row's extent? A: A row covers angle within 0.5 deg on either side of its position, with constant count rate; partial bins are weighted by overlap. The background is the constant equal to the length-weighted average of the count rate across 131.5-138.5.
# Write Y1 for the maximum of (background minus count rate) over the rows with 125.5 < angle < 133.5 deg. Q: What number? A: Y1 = 2.0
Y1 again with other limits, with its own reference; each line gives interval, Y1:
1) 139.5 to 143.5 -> 9.1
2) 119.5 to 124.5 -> 2.3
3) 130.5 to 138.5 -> 2.0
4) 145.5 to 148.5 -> 3.8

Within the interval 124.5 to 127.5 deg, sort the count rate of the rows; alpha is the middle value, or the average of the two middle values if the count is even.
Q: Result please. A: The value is 22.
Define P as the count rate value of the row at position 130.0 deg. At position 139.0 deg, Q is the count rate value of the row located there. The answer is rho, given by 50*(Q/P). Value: 43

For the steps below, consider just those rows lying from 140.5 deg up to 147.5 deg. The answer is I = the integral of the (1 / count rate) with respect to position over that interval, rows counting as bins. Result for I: 0.41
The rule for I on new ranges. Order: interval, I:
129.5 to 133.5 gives 0.17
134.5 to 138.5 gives 0.16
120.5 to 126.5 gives 0.27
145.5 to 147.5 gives 0.09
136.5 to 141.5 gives 0.25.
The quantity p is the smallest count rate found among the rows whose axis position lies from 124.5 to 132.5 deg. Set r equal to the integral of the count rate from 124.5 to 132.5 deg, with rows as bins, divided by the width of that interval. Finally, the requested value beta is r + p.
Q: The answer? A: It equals 45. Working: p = 21.88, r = 23.0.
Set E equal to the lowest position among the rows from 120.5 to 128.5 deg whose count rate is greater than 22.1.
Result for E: 121.0 deg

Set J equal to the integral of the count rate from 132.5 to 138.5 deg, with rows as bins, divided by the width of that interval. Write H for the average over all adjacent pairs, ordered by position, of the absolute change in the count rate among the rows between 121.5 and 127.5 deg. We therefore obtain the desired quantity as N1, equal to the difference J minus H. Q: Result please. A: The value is 23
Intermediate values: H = 1.13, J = 24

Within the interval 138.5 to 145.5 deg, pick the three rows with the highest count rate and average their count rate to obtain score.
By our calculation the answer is 19.3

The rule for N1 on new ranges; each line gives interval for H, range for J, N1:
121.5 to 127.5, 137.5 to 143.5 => 17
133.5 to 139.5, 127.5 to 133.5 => 22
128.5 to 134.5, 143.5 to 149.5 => 19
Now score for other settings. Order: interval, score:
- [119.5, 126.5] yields 23.3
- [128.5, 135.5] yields 25.2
